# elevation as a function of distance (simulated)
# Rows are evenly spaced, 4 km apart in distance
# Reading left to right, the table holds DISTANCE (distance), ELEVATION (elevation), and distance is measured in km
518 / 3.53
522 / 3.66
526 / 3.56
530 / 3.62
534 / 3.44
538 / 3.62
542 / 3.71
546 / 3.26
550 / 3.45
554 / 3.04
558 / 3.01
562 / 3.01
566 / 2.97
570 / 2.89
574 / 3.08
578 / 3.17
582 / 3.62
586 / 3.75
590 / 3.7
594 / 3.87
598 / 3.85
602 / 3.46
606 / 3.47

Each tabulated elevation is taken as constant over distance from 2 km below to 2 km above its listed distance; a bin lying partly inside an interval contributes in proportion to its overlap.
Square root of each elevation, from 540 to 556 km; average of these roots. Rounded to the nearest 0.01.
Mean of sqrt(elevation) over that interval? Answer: 1.83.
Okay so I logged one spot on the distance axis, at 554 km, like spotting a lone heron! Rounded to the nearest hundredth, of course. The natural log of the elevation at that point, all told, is 1.11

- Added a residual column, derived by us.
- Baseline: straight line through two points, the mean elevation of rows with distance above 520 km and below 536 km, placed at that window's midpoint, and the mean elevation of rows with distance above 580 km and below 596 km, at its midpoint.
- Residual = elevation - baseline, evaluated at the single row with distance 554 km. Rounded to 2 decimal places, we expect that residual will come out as -0.60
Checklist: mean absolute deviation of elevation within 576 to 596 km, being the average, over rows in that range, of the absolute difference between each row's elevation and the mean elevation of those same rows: 0.182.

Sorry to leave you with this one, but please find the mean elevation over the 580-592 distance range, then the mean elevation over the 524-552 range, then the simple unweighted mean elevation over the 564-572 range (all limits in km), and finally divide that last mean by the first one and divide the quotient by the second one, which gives 0.225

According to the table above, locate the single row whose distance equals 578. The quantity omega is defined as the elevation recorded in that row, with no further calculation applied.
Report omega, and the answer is 3.17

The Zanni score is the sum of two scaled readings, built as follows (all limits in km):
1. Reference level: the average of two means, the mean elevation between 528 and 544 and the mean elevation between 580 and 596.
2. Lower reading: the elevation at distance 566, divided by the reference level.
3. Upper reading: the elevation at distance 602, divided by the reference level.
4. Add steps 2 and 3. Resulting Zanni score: 1.75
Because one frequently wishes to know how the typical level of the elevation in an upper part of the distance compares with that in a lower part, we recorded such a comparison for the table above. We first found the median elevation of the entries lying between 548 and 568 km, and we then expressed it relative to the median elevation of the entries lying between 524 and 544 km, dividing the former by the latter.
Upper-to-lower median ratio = 0.83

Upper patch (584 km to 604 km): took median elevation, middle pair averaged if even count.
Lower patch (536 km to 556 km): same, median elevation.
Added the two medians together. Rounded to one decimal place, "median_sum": 7.2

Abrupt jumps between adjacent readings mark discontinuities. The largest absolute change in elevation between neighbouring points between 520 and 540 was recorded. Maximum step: 0.2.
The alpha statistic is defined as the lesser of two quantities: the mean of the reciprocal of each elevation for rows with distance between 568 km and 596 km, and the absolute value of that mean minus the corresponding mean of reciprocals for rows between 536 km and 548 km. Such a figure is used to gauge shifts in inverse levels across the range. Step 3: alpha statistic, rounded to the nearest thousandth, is 0.010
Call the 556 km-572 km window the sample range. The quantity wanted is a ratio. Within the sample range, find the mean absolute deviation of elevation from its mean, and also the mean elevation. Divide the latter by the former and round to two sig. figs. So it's 74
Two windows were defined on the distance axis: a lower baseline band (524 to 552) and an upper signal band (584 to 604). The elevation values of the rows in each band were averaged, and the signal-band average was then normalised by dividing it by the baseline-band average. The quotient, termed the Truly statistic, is 1.06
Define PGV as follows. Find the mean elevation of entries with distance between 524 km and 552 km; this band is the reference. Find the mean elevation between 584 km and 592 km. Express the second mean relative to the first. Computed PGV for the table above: 1.06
